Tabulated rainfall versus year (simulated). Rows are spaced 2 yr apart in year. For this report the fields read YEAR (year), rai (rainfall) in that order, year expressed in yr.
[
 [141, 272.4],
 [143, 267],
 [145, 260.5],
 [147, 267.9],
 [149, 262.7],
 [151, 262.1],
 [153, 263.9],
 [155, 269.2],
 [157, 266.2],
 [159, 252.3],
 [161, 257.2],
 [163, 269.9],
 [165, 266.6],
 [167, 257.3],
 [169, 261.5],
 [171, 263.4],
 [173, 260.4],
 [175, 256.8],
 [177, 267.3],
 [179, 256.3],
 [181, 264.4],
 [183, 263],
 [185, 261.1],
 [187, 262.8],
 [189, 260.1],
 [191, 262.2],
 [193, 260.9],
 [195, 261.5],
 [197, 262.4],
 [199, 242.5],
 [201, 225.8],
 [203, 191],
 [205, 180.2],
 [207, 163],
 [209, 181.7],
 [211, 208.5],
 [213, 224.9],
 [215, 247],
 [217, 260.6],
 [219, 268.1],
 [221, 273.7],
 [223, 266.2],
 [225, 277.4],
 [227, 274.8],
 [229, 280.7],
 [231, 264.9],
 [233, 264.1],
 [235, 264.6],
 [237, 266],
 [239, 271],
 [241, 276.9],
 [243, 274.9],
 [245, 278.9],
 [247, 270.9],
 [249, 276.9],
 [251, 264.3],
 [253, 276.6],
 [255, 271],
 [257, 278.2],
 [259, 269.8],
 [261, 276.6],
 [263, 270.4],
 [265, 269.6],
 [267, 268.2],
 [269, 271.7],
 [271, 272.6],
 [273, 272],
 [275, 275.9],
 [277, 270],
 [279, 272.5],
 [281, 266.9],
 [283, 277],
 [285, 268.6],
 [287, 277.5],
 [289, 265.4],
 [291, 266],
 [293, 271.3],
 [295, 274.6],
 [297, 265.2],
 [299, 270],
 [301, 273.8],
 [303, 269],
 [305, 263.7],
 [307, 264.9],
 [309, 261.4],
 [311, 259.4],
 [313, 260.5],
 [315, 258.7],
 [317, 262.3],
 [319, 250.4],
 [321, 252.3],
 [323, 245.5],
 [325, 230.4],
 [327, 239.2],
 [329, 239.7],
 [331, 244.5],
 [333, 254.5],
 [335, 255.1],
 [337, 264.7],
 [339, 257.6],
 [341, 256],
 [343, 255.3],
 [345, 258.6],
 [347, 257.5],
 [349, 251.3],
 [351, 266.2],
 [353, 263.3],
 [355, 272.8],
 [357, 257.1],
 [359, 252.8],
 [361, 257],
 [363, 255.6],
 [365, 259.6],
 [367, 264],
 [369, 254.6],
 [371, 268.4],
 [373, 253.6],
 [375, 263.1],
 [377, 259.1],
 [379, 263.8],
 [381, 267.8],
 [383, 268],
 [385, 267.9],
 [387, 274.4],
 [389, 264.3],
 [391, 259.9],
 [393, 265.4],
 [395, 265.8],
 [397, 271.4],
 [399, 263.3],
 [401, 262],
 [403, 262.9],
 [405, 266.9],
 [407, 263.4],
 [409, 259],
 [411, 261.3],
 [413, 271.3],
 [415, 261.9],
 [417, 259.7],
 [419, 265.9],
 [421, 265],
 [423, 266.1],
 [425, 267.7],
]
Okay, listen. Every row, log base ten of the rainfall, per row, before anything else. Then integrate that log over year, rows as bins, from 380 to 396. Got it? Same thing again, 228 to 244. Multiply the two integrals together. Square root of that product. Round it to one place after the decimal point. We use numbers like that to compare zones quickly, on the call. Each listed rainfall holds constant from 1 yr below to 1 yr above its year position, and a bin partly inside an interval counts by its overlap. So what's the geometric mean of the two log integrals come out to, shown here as 38.9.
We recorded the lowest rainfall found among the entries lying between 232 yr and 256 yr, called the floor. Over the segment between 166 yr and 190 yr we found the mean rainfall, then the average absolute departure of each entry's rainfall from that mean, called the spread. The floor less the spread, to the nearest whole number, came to 262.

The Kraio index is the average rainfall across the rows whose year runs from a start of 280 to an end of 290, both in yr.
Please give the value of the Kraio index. 271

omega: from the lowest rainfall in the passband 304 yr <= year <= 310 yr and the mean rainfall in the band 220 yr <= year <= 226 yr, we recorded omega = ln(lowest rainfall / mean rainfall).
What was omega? -0.041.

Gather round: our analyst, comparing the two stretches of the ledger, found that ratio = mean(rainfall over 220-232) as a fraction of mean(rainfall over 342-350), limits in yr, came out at 1.07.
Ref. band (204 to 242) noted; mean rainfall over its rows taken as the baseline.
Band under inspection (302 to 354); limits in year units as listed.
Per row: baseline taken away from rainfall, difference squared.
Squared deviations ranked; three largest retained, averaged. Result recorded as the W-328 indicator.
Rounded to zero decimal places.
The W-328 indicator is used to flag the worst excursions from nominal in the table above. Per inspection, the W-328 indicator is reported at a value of 359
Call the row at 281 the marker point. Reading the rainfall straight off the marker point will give 266.9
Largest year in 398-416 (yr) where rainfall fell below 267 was 415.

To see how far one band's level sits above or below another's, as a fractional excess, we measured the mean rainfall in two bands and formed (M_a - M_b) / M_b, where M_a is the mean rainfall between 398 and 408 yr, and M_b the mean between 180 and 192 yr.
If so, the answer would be 0.01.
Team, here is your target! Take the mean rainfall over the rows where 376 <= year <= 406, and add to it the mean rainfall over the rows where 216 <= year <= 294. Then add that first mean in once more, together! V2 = 802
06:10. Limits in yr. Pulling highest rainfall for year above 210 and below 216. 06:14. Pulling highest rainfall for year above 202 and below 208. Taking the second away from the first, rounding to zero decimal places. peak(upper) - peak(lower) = 56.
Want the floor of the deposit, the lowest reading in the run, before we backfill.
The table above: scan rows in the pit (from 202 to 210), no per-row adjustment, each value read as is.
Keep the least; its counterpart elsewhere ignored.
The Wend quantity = 163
